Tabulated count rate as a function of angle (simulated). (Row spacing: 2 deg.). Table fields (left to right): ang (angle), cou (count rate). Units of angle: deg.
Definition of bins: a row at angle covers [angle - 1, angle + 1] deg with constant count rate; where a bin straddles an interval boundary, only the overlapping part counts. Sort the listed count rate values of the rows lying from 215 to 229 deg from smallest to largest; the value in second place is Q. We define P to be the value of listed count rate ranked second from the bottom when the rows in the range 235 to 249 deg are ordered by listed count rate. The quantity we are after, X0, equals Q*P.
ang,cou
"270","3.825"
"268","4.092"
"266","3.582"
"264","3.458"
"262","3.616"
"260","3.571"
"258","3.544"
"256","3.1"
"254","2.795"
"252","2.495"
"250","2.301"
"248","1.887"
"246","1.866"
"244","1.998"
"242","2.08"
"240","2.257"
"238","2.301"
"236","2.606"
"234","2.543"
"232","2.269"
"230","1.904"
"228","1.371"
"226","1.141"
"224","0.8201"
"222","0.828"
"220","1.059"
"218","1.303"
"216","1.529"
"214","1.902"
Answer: 1.6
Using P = 1.887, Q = 0.828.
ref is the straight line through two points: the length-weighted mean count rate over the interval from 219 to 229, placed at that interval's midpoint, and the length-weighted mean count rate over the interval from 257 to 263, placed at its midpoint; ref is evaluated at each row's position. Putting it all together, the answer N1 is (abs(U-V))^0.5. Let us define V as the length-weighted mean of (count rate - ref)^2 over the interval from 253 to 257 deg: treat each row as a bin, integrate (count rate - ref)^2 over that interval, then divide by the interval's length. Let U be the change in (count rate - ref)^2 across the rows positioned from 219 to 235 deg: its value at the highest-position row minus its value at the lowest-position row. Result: 0.68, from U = 0.54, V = 0.1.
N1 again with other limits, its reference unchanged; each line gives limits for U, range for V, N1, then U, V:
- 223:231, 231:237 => 0.62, 0.14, 0.5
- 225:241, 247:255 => 0.60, 0.01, 0.4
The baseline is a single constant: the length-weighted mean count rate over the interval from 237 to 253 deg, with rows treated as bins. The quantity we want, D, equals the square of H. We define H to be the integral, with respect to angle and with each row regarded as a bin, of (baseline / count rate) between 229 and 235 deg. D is 34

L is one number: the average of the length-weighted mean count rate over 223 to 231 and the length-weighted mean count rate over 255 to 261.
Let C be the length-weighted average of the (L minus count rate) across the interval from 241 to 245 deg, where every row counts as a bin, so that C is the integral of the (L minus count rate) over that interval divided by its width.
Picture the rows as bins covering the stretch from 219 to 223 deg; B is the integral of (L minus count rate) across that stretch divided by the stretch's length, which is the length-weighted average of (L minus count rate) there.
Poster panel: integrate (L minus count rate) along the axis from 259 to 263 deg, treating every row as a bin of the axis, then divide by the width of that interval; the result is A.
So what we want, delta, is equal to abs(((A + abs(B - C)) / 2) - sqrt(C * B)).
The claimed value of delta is 0.7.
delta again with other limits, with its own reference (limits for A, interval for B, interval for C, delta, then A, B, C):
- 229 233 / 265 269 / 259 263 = 1.1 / 0.3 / -1.5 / -1.2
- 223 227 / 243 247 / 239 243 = 0.5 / 1.4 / 0.4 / 0.2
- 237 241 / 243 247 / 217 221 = 0.3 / 0.1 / 0.4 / 1.2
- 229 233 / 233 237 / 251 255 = 0.1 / 0.3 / -0.2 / -0.3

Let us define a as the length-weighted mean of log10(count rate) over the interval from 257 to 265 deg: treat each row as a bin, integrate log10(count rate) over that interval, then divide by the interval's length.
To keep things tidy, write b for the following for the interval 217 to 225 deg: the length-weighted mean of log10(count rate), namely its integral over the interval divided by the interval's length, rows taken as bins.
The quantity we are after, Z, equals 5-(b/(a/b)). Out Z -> 5.00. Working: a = 0.55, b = -0.01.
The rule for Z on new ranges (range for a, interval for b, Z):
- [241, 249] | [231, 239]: 4.49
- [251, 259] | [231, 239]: 4.69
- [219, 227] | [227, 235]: 9.04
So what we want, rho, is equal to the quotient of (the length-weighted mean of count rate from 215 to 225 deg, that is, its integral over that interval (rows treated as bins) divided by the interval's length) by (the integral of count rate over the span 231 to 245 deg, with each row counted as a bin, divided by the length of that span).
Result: 0.48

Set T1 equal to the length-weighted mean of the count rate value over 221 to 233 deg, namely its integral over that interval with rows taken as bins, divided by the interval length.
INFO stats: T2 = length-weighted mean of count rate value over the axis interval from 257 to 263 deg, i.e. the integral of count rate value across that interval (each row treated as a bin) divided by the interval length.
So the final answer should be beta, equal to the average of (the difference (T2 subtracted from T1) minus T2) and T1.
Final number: -2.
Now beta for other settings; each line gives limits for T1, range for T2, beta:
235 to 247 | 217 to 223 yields 1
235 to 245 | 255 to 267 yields -1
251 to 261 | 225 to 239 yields 1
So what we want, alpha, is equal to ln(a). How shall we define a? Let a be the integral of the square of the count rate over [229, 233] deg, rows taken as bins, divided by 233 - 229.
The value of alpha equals 1.48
